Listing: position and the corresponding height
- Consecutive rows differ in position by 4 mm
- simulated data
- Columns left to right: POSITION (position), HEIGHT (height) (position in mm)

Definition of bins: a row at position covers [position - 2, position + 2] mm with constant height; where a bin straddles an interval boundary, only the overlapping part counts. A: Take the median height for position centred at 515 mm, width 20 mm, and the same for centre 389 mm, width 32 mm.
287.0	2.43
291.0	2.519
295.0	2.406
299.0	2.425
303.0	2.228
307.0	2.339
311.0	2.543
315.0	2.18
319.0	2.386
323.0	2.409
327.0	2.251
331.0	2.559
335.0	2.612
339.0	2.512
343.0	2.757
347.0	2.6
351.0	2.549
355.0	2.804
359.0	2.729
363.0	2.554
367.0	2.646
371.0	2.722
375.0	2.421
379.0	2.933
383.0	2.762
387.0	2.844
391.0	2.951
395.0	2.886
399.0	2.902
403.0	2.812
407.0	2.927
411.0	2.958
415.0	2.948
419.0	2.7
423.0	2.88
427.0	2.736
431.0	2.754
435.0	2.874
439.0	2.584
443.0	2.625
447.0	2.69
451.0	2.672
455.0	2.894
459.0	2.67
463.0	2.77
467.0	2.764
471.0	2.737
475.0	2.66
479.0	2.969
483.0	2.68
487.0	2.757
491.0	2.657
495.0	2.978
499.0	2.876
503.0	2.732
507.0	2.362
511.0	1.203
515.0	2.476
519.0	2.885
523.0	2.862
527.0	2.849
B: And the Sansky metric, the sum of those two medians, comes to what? 5.3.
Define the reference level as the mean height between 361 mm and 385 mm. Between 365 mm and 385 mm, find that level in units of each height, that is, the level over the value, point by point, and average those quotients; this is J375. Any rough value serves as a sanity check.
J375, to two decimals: 1.00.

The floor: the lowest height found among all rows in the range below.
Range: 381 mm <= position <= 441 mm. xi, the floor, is 2.584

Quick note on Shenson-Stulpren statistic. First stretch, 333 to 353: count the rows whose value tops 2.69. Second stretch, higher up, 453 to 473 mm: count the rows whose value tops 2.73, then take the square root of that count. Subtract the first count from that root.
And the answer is 1.0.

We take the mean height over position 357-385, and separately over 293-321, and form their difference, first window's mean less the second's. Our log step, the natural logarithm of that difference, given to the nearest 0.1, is -1.1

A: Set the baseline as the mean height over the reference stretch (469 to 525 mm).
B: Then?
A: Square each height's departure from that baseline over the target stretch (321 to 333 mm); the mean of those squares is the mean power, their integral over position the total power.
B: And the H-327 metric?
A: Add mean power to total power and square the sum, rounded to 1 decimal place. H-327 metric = 0.7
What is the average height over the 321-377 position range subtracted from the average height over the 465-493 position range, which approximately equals 0.17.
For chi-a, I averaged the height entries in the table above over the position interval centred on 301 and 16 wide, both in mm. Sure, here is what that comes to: 2.35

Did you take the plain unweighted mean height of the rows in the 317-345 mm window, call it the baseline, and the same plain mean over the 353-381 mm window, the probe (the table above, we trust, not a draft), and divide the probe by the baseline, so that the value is 1.08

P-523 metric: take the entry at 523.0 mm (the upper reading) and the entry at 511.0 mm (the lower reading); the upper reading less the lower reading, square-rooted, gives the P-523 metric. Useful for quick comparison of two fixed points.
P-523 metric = 1.29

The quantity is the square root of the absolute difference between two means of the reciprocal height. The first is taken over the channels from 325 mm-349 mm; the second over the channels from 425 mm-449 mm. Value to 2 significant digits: 0.16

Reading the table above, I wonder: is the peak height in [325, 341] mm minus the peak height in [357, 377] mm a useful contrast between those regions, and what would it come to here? -0.12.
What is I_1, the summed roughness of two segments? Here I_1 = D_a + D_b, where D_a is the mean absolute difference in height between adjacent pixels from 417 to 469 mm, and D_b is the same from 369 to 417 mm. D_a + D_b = 0.255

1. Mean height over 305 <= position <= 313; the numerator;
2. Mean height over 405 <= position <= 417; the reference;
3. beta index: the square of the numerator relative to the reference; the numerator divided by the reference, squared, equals 0.69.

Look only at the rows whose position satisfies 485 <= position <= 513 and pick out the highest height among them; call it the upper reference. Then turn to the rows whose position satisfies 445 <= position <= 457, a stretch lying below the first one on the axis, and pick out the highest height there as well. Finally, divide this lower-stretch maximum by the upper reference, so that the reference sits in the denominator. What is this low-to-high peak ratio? 0.97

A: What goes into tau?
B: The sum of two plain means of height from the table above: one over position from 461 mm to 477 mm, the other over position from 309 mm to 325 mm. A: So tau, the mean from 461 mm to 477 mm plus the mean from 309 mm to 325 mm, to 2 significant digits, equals 5.1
